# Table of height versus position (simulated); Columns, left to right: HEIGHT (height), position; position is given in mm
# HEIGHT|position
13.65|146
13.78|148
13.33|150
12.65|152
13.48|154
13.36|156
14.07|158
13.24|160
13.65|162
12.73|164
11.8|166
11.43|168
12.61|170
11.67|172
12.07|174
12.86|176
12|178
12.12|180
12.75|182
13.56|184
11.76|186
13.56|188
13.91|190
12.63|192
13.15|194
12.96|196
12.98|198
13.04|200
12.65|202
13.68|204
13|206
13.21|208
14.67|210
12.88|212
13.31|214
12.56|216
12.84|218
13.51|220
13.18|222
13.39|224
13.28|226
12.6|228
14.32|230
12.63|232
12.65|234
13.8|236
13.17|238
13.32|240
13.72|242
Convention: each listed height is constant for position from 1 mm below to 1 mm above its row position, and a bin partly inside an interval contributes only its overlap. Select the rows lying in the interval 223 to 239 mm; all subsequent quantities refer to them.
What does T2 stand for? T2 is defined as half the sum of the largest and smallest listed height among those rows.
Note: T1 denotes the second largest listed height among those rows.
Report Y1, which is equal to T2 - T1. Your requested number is -0.34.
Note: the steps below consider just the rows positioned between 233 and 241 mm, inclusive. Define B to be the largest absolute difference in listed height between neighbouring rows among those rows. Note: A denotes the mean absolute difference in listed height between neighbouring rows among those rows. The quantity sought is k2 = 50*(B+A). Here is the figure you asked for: 90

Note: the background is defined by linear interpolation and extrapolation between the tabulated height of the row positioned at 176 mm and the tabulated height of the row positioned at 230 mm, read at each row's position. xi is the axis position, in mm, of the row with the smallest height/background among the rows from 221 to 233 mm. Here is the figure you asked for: 232 mm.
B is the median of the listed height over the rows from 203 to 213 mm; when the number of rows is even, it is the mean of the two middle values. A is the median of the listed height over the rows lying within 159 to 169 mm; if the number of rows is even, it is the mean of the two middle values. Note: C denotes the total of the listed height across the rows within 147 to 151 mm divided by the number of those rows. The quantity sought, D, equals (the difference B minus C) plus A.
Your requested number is 12.4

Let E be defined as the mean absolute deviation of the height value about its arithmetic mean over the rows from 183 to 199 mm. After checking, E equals 0.48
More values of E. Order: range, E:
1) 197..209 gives 0.23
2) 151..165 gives 0.38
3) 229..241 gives 0.50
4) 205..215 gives 0.50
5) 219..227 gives 0.11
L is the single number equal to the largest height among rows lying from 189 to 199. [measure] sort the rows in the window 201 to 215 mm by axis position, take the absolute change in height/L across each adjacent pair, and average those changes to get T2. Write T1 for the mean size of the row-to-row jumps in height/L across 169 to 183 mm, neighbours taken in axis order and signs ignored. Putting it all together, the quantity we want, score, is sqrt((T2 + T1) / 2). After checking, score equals 0.237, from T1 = 0.045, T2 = 0.067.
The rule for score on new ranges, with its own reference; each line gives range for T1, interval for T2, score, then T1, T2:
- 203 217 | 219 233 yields 0.245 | 0.064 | 0.057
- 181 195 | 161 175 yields 0.260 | 0.079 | 0.057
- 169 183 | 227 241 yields 0.233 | 0.045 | 0.064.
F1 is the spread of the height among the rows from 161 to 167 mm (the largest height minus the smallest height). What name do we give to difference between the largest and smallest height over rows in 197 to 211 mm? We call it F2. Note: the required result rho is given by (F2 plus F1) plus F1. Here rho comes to 5.7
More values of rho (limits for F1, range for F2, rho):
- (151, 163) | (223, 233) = 4.6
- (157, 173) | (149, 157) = 6.1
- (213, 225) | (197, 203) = 2.3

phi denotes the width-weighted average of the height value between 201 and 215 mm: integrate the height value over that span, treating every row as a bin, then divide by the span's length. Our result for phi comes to 13.3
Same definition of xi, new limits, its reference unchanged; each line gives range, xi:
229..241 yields 234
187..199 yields 192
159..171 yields 168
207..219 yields 216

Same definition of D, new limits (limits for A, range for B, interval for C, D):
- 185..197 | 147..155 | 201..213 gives 13.1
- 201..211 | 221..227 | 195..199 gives 13.5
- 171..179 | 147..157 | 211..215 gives 12.3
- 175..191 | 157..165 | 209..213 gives 12.5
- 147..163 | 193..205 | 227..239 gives 13.2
